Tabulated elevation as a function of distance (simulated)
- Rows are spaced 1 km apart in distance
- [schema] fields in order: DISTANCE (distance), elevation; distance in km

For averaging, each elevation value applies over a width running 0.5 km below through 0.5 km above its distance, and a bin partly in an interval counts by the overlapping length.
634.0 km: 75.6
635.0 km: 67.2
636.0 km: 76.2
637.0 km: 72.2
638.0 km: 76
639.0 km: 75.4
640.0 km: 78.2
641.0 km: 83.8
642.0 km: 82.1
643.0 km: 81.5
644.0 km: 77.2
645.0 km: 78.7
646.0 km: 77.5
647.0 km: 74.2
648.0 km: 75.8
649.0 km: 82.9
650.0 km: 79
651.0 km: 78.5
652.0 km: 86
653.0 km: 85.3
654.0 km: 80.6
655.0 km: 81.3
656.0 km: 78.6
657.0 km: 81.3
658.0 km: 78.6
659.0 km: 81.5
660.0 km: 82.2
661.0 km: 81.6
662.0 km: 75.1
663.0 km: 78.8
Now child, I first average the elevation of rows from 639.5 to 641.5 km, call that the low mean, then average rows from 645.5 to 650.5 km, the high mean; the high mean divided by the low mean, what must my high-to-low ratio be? 0.96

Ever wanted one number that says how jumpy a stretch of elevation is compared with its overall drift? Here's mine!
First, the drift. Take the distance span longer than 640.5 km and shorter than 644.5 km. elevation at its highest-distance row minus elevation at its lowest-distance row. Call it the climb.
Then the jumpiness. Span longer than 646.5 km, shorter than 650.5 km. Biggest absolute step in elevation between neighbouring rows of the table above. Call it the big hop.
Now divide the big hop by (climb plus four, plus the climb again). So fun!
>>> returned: -0.77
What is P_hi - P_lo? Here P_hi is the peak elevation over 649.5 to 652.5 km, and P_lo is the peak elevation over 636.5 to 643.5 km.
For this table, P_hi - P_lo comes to 2.2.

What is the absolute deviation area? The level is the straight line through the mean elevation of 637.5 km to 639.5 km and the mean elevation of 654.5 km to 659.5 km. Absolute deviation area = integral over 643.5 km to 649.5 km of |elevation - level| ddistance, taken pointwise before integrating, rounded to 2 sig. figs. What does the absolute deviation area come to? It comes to 12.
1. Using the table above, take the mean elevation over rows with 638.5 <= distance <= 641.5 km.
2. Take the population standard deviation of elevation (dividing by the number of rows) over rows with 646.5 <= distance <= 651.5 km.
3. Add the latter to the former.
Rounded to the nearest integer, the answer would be 82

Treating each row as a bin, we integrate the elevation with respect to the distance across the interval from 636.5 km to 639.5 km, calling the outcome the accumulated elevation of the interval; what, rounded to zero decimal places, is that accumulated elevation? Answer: 224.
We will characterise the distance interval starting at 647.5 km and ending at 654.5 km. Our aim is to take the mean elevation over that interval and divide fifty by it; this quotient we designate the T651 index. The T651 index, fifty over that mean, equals 0.616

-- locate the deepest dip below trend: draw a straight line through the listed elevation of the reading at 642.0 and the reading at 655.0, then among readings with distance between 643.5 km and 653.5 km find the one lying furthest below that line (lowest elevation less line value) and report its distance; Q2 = 647.0 km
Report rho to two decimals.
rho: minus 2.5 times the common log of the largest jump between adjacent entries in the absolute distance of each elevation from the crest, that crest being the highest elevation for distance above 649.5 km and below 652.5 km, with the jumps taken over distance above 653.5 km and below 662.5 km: -2.03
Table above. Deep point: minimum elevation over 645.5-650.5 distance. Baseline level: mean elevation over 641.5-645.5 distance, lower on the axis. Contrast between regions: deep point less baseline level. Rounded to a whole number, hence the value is -6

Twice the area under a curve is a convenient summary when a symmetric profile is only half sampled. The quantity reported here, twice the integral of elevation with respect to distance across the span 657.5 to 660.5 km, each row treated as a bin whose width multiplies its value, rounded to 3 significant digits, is 485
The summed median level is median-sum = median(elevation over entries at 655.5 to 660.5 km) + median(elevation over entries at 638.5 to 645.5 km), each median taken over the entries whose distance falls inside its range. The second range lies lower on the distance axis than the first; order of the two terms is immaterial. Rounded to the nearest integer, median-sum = 160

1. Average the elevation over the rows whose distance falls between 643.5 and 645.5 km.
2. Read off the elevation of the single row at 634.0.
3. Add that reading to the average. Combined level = 154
